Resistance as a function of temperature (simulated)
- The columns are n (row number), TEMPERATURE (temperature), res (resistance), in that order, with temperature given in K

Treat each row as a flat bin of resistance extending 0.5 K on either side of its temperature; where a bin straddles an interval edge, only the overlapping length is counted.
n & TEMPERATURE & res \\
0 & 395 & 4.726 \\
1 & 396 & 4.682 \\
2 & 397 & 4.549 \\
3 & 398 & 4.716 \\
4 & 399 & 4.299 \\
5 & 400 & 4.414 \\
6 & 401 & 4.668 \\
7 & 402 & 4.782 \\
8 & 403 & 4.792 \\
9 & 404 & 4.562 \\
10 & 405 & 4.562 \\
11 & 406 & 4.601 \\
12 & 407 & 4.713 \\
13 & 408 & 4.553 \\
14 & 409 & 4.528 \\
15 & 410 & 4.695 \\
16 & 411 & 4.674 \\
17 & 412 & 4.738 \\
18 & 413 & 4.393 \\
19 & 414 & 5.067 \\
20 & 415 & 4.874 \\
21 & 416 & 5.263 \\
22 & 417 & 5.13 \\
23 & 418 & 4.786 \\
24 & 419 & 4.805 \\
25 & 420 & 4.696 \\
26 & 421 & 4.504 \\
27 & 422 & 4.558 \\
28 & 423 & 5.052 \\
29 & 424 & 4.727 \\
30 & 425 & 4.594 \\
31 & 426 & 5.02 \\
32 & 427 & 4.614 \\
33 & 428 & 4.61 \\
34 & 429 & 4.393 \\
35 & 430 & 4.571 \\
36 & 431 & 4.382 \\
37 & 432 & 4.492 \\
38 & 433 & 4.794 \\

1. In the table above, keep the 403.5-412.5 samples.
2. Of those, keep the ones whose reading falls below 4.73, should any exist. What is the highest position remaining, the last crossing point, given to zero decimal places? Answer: 411 K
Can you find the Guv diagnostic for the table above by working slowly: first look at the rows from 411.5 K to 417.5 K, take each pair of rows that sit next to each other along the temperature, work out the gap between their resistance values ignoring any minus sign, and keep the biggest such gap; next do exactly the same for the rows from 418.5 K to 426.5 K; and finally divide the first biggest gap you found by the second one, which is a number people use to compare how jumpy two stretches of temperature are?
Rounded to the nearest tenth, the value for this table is 1.4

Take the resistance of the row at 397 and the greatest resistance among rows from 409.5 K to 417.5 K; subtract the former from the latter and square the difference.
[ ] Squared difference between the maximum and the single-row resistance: 0.51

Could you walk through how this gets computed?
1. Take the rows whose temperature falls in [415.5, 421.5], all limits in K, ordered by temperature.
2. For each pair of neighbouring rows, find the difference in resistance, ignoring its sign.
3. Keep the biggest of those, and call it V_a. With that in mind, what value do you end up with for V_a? 0.34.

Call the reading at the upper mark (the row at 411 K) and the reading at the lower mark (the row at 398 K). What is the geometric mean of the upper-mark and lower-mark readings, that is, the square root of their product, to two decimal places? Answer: 4.69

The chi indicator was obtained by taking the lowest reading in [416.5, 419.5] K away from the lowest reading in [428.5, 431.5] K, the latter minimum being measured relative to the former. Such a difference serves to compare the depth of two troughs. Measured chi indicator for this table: -0.40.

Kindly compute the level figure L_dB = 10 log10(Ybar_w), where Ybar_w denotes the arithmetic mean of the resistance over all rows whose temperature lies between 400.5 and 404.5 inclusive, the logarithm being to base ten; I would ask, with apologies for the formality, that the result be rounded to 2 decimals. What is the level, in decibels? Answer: 6.72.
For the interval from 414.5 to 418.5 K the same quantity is 7.00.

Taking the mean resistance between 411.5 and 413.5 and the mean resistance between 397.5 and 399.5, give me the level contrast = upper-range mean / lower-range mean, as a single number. 1.01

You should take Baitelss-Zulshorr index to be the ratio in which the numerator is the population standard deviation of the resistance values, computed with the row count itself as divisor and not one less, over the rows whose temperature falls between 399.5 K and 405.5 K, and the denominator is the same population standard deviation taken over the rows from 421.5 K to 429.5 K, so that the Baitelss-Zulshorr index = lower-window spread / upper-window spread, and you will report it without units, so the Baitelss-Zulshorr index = 0.6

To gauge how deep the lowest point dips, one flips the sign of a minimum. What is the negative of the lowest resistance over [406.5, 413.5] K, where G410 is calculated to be -4.39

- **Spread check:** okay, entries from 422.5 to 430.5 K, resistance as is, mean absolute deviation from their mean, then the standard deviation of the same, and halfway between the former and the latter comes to 0.20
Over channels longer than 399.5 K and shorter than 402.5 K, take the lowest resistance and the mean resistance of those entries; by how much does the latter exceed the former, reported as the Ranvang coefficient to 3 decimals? 0.207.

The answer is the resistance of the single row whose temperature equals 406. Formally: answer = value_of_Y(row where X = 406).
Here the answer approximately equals 4.601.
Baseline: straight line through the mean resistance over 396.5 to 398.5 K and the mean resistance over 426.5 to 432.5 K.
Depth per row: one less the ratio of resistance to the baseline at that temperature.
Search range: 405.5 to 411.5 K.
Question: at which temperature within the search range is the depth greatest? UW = 409 K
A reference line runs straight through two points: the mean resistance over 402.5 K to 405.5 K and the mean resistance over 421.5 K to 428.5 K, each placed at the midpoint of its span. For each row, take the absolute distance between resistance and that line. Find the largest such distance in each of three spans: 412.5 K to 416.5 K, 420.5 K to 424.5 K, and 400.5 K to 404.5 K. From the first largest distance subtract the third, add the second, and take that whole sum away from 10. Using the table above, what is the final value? 9.27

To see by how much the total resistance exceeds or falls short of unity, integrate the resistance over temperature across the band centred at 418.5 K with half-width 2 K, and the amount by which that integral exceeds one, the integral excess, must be 18.4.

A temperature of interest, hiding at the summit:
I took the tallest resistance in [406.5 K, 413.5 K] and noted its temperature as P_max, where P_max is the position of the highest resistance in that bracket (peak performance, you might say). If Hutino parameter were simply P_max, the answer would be 412 K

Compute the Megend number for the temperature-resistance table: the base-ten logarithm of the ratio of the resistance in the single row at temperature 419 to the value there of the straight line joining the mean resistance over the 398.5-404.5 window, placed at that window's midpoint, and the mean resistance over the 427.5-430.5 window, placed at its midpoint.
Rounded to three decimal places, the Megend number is 0.024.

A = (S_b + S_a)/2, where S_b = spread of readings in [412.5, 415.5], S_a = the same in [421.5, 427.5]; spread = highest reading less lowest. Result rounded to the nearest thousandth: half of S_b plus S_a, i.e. 0.584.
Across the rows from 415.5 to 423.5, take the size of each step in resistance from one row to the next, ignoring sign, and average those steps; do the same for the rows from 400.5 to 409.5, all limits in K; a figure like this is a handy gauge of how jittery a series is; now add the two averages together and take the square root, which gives 0.53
